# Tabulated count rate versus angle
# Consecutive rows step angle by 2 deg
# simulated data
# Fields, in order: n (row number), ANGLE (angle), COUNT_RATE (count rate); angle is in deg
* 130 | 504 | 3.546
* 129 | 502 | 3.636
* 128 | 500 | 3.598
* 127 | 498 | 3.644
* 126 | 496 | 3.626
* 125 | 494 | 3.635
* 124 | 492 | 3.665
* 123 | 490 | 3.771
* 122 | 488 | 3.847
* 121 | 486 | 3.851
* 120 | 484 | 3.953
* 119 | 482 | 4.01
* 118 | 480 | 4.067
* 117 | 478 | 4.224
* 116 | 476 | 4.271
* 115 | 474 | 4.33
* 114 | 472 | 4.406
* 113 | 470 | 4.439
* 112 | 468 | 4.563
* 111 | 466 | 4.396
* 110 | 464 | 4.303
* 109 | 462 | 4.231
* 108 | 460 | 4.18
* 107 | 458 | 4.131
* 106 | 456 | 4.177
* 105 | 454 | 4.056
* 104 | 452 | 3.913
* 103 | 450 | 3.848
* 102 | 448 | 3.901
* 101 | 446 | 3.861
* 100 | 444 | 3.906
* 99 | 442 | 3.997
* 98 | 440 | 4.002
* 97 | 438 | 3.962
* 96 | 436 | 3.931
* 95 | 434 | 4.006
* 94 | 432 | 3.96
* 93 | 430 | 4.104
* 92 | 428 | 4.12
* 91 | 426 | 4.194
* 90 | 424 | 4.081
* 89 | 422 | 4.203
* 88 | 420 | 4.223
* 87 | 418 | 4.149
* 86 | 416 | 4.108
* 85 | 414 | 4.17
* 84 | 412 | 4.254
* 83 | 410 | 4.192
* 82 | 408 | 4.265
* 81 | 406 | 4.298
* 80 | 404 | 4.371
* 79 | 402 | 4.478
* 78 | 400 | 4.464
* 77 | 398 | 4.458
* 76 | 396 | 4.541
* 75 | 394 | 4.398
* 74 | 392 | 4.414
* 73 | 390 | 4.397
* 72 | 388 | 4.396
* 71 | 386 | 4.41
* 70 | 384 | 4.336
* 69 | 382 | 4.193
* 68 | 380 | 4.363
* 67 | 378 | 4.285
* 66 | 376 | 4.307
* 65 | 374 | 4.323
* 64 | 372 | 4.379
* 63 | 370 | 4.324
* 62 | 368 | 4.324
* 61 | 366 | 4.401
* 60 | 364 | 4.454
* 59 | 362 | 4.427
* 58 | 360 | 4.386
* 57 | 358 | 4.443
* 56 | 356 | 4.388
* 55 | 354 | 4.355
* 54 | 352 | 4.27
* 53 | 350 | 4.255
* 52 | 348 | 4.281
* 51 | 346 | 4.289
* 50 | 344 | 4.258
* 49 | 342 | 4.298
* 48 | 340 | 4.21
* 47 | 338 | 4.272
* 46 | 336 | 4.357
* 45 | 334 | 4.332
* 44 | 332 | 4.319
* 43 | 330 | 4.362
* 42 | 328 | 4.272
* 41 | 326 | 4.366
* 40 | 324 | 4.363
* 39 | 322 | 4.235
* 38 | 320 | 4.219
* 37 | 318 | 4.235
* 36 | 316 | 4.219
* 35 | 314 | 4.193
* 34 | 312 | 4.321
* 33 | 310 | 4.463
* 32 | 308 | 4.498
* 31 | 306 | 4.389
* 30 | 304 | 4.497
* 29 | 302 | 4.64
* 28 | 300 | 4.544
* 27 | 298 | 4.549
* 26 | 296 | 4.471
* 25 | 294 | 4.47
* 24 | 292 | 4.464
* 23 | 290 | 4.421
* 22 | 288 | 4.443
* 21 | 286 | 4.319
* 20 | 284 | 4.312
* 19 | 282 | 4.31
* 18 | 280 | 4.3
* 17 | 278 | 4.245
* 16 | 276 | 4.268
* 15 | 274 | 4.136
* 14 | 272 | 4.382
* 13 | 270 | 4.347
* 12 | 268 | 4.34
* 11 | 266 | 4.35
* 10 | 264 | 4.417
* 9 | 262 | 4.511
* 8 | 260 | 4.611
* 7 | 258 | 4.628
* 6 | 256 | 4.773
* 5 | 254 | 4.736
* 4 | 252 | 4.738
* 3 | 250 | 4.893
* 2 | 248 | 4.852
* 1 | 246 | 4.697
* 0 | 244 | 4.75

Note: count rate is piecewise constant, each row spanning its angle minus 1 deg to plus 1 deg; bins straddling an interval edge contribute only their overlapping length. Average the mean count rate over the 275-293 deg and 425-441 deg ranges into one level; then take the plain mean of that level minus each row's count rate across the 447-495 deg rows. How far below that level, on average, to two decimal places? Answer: 0.10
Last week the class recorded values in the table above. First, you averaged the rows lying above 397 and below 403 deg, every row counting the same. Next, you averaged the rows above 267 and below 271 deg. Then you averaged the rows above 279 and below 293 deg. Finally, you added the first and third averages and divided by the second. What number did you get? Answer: 2.03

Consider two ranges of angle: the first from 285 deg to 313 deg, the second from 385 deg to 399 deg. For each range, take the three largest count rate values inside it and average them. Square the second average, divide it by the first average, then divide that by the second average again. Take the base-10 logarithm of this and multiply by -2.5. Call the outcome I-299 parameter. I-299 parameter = 0.026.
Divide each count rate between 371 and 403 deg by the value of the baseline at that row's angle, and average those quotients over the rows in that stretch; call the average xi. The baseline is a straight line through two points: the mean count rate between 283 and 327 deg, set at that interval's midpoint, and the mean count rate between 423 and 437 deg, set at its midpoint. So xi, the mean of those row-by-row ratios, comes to 1.051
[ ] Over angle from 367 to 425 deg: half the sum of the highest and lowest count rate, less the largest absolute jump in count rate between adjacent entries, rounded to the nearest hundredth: 4.14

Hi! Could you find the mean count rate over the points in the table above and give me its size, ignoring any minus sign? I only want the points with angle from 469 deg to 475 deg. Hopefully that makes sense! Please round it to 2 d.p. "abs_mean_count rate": 4.39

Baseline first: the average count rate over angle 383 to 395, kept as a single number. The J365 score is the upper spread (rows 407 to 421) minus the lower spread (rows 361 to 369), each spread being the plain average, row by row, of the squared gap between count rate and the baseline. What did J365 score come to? 0.039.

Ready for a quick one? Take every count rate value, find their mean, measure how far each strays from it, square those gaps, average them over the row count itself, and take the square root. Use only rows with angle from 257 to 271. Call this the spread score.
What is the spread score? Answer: 0.116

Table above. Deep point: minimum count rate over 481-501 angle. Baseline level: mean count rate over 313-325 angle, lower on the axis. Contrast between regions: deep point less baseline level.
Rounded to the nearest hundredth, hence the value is -0.65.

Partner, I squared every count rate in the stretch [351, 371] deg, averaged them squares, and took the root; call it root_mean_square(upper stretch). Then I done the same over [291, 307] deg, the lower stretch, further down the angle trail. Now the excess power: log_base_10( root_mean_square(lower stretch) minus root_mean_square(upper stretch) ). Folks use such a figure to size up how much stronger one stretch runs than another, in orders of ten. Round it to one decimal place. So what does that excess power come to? -0.9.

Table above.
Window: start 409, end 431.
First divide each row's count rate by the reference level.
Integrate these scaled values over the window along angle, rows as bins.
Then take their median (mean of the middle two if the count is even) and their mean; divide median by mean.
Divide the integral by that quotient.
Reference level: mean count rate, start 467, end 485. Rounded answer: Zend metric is 21.5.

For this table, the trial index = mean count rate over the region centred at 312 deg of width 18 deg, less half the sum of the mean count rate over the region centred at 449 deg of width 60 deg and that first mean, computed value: 0.103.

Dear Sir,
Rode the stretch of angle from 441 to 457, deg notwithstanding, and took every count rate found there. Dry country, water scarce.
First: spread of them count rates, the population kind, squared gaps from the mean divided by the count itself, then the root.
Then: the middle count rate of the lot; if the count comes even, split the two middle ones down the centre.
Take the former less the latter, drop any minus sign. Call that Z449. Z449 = 3.80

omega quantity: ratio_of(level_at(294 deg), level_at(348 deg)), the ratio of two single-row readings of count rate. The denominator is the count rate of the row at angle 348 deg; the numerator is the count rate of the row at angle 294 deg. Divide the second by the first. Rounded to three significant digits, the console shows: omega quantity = 1.04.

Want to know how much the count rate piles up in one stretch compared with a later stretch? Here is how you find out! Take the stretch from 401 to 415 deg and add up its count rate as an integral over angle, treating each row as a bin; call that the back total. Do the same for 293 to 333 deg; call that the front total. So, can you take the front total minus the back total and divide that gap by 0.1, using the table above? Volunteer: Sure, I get 1152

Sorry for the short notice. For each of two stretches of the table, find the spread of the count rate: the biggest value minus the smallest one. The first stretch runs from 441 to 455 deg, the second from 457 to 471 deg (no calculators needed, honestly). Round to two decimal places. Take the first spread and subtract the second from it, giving -0.22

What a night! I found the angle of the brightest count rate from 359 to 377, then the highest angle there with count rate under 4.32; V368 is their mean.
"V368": 370 deg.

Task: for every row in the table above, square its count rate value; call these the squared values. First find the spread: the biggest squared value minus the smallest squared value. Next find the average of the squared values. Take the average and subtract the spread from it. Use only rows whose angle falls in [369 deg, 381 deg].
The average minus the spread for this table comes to 17.9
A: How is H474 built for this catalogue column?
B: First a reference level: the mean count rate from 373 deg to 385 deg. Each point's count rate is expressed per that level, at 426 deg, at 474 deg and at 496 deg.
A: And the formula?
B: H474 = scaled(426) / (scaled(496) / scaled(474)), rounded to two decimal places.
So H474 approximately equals 1.16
